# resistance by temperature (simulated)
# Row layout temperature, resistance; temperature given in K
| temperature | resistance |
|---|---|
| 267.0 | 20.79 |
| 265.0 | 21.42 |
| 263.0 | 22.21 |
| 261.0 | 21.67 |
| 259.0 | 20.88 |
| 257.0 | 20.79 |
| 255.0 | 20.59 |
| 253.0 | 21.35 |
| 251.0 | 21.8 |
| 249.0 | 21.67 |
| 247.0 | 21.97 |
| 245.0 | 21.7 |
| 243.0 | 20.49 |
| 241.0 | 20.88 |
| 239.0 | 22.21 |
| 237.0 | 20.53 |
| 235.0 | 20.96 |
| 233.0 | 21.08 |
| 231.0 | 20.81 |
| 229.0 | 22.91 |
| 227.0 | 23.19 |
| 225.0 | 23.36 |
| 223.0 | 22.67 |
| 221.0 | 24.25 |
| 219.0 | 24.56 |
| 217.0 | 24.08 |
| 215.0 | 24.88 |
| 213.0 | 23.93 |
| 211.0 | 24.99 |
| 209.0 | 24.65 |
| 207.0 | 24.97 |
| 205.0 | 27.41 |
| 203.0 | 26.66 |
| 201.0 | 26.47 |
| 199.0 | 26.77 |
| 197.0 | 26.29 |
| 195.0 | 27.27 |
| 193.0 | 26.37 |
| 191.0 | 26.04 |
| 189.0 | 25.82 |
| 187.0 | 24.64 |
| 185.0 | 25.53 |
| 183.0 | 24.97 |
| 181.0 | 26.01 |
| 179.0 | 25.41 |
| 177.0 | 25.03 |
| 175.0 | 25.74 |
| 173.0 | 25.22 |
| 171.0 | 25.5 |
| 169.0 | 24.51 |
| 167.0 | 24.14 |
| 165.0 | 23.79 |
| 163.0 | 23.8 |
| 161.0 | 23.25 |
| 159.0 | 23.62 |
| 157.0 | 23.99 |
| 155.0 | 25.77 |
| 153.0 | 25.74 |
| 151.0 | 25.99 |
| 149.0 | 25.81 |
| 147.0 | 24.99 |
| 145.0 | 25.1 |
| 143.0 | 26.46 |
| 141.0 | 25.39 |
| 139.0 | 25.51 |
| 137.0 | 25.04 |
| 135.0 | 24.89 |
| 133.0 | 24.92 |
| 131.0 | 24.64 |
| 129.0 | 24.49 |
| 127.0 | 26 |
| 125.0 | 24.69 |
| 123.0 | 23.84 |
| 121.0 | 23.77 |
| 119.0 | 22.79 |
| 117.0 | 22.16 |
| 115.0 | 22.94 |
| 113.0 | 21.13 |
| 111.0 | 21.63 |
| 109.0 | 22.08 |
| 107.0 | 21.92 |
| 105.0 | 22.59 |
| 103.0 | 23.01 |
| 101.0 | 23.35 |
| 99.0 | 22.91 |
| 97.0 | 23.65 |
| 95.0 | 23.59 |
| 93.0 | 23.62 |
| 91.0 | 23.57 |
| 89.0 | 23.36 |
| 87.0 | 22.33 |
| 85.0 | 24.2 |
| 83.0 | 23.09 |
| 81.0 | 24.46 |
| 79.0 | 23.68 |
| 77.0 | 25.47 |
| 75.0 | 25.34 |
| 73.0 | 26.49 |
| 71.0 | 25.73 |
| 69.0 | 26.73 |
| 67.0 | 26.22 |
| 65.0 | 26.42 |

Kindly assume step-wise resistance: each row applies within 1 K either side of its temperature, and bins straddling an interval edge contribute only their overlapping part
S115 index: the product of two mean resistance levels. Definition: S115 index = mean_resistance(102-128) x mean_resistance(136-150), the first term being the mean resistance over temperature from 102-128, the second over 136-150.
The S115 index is 585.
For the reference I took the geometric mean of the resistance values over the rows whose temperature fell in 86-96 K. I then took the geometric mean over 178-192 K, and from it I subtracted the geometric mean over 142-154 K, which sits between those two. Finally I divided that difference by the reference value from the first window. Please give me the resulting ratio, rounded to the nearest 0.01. -0.01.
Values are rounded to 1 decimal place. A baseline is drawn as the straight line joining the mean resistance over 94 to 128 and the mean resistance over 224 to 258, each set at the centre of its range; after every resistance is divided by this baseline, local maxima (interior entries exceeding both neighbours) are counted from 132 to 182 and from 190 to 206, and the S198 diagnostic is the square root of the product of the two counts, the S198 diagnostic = 3.5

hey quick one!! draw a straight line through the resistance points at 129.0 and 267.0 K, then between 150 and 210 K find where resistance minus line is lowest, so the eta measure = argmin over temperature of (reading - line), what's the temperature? 161.0 K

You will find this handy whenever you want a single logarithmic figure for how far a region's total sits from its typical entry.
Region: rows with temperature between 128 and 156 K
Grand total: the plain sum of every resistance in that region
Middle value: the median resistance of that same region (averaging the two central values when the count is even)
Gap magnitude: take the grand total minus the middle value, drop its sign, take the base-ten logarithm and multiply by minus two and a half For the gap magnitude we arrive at -6.29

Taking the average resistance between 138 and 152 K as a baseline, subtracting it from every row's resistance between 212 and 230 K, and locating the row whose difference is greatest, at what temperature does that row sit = 215.0 K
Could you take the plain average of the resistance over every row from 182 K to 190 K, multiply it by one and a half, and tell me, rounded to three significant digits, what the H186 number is 37.9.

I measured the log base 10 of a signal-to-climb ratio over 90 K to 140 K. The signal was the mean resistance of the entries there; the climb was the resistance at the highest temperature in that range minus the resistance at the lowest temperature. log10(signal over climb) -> 1.08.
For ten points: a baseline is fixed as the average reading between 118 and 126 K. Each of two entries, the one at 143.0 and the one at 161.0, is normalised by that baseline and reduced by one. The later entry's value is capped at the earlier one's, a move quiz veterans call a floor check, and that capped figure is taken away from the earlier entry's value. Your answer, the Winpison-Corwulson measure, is 0.14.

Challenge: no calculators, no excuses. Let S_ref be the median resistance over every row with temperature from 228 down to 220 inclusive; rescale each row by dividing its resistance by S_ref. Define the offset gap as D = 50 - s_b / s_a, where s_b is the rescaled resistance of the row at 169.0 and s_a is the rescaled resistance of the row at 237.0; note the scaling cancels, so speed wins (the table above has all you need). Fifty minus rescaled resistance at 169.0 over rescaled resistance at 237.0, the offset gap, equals 48.81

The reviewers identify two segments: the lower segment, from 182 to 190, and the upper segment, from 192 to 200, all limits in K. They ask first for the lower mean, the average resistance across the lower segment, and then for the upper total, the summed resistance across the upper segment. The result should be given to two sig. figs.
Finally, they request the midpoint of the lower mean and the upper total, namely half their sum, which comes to 66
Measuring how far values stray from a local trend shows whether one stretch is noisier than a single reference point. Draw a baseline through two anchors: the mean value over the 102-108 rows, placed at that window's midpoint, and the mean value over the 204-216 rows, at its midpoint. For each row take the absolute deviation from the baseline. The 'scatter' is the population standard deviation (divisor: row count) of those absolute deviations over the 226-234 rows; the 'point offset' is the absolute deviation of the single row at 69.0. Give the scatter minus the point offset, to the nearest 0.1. -4.0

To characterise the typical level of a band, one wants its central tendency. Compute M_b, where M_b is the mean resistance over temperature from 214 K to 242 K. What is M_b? 22.6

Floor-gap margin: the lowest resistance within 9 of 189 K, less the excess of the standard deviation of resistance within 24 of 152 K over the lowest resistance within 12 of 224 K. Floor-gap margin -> 44.6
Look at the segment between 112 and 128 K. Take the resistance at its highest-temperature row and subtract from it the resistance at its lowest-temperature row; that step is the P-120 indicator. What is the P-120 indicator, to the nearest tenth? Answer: 4.9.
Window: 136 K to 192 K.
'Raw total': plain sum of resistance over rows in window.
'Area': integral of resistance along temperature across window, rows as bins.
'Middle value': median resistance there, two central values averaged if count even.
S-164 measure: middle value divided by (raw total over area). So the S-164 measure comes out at 50.6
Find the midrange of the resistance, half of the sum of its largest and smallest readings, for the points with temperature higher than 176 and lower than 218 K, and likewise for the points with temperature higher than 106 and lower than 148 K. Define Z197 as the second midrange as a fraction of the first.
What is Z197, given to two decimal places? 0.93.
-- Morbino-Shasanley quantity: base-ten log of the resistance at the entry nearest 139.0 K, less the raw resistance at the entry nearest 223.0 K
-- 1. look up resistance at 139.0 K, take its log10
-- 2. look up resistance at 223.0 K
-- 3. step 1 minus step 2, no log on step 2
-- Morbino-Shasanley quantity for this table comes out -21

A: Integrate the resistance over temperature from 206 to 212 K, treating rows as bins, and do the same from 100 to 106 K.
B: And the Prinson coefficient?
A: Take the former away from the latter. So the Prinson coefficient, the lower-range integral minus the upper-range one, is -11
